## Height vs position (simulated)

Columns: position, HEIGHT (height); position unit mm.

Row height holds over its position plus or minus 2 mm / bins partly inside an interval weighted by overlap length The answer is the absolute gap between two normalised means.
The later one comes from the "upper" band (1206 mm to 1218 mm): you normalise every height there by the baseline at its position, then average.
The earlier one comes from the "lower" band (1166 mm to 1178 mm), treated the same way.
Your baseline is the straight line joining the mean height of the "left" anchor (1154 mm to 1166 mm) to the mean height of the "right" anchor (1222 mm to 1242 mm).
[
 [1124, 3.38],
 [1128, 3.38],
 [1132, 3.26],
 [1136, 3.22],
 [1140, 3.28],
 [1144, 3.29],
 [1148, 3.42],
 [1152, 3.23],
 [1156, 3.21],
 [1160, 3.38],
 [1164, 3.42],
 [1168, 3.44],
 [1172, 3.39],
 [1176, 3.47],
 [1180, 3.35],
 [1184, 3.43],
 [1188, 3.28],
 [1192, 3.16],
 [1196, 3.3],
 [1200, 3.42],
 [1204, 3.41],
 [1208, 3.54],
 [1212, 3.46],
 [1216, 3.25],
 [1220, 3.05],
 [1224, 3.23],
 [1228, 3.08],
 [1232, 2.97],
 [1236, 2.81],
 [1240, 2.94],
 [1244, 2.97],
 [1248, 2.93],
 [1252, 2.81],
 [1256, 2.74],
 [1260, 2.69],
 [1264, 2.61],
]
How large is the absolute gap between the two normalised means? 0.056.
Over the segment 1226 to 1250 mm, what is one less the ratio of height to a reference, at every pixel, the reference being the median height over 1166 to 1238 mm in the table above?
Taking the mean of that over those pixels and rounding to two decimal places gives 0.11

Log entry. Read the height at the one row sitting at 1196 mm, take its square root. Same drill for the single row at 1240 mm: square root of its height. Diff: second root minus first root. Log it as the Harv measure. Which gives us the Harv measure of -0.10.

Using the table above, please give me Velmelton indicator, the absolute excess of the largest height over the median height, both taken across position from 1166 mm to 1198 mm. 0.100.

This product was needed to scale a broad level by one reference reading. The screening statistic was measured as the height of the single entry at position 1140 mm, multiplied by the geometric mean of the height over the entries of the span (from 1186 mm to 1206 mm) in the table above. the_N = 10.9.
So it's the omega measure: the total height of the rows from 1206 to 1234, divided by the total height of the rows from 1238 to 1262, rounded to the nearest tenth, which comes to 1.3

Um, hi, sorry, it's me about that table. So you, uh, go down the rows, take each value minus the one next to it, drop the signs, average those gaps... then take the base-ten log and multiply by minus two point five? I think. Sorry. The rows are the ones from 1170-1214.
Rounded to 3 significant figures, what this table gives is 2.47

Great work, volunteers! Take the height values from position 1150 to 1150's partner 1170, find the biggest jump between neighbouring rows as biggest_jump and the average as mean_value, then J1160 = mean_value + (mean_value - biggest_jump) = 6.50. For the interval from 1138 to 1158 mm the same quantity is 6.38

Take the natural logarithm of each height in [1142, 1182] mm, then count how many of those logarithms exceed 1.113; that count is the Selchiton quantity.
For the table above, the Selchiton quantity 10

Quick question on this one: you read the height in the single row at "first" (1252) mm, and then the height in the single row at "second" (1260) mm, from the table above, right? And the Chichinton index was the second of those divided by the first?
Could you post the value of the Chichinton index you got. 0.96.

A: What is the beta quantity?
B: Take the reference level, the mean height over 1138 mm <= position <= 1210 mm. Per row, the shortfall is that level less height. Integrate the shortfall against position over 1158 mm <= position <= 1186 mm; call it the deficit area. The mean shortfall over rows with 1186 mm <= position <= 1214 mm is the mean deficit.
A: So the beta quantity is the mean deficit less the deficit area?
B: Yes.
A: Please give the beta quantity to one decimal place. 1.5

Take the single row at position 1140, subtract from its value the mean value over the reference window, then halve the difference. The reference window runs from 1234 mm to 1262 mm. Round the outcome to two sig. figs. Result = 0.22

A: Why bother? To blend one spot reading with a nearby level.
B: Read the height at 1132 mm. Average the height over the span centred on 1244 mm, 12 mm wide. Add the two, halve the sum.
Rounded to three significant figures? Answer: 3.10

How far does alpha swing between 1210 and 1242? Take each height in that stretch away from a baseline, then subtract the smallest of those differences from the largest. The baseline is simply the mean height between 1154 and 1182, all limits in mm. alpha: 0.65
